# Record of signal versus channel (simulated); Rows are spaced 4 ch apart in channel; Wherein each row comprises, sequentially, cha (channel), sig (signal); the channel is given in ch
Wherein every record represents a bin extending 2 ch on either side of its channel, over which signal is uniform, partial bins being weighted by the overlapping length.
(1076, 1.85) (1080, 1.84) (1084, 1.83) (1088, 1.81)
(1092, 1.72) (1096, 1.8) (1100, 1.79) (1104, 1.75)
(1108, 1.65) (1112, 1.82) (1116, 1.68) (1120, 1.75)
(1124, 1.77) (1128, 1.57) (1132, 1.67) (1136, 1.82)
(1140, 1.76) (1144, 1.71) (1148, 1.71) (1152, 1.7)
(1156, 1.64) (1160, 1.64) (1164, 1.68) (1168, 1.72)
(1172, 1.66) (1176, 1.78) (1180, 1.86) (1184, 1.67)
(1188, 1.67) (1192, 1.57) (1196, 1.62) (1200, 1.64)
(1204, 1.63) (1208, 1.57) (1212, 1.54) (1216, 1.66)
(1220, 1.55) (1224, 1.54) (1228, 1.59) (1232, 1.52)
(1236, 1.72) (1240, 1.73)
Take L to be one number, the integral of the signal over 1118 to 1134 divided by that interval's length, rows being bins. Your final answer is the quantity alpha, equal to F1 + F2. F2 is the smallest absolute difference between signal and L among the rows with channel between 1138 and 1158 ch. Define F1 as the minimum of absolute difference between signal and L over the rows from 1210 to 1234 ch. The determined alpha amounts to 0.040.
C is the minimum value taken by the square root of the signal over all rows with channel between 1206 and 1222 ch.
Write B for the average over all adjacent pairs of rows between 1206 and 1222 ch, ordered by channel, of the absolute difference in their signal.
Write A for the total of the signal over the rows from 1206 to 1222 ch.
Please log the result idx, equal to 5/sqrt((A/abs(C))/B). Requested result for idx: 0.65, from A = 6.3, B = 0.087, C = 1.24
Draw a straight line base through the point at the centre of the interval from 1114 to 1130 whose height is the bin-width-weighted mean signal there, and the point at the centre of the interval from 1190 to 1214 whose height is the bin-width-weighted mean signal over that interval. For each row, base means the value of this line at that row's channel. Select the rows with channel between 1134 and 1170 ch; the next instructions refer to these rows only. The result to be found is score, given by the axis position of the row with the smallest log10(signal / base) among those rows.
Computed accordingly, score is 1156 ch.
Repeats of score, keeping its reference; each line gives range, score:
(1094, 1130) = 1128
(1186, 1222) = 1212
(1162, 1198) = 1192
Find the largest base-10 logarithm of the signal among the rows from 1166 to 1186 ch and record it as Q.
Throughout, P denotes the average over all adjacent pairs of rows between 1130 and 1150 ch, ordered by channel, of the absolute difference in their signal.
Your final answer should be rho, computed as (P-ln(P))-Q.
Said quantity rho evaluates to 2.5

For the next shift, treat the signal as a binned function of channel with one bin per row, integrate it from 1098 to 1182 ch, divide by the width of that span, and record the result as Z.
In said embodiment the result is 1.72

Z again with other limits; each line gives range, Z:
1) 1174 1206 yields 1.68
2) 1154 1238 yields 1.64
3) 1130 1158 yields 1.72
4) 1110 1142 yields 1.73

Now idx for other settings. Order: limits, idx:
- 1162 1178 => 0.59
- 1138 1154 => 0.31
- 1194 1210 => 0.38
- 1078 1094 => 0.43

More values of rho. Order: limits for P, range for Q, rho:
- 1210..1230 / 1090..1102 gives 2.4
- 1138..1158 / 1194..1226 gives 3.3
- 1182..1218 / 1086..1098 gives 2.8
